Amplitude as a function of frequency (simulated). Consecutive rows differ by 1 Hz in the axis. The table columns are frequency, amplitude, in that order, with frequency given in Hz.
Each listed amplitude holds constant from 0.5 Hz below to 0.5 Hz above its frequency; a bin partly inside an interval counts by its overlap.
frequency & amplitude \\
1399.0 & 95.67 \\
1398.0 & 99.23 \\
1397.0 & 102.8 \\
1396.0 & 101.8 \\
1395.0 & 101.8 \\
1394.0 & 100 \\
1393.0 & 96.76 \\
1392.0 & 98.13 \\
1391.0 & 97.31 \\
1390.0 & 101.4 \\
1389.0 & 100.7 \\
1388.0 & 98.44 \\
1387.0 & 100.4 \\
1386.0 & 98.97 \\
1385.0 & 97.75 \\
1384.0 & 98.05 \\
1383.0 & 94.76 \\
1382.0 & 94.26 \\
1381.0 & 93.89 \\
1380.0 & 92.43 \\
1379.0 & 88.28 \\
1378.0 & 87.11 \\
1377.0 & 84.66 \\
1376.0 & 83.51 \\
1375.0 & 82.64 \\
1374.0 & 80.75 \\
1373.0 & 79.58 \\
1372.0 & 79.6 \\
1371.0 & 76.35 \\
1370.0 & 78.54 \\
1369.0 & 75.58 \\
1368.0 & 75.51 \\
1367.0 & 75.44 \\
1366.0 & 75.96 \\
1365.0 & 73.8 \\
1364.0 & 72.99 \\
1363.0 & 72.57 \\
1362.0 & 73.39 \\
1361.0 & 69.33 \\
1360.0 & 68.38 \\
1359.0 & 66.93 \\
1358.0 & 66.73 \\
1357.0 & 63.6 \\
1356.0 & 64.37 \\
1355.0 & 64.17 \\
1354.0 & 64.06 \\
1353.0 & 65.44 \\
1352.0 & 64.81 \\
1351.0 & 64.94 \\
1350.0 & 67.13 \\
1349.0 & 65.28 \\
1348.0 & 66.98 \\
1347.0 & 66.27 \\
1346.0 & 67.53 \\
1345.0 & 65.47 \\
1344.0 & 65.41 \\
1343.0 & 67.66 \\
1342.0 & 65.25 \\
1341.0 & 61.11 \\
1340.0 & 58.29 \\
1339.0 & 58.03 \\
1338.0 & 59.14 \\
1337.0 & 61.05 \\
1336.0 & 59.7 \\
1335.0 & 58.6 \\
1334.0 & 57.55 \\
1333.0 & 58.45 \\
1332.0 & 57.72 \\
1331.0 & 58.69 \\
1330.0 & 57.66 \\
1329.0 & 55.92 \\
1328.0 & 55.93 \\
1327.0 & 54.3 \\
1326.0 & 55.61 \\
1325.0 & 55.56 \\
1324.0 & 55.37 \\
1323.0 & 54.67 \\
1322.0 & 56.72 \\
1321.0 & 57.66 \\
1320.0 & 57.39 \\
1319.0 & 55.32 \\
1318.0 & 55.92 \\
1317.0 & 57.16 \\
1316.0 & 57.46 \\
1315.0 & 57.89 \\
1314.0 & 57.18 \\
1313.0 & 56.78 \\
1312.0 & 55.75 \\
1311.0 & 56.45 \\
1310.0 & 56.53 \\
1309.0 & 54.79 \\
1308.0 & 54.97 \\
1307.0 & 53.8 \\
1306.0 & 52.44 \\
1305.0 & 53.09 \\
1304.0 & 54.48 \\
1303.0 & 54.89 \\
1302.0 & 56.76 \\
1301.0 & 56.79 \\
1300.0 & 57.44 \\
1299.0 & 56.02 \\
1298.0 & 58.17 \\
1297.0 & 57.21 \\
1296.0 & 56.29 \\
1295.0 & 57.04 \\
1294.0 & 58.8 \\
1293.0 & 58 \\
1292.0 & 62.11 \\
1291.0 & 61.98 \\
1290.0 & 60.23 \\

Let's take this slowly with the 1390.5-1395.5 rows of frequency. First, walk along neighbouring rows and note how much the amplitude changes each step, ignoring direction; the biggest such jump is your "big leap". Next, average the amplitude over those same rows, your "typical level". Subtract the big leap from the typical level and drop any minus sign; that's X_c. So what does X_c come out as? 96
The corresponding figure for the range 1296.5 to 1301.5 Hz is 55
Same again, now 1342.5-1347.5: 64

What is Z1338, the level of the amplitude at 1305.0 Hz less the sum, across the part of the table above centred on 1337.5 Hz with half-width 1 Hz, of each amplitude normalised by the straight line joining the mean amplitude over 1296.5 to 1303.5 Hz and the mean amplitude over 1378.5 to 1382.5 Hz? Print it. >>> 51.4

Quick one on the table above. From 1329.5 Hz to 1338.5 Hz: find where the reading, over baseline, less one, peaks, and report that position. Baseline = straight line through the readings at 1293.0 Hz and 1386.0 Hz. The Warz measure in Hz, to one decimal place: 1337.0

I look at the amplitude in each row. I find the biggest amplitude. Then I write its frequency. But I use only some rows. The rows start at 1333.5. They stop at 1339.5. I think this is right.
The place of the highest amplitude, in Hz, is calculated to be 1337.0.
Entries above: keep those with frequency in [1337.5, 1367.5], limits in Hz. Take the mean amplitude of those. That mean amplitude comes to 67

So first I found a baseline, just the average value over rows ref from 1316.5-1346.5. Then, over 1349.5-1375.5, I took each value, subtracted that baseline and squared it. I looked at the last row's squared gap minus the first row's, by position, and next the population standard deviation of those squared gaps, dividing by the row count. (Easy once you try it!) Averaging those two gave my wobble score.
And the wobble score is 329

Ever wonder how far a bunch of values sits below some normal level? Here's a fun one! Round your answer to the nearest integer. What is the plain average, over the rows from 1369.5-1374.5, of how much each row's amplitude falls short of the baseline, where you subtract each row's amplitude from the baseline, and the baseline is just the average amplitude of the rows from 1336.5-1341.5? -19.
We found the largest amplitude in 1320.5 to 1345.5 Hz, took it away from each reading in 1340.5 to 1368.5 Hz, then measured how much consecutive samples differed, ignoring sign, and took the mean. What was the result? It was 1.35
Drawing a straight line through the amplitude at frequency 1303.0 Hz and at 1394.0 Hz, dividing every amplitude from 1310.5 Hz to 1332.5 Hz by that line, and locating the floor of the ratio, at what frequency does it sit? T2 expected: 1327.0 Hz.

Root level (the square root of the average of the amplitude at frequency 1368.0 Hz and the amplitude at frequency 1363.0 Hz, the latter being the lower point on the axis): 8.60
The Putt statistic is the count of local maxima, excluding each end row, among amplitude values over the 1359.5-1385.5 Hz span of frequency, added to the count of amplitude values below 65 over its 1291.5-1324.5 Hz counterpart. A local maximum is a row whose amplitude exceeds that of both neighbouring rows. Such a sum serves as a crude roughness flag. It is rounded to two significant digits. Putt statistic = 38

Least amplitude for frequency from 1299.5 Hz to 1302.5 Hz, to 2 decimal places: 56.76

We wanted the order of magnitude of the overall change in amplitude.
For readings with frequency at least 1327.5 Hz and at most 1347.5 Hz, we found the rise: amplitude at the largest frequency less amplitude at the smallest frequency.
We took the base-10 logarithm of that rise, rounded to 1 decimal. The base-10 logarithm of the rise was 1.0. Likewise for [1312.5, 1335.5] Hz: 0.3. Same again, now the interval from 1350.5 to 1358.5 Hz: 0.3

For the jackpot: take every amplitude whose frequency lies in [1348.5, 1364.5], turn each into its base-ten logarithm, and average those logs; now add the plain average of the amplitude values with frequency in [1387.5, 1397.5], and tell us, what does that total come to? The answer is 102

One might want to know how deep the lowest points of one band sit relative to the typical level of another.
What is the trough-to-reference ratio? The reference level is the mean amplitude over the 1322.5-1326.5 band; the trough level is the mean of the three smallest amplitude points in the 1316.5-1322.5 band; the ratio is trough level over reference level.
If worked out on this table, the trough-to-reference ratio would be 1.01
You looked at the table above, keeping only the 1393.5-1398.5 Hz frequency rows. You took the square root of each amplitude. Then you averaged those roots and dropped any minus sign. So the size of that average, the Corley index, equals 10.1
